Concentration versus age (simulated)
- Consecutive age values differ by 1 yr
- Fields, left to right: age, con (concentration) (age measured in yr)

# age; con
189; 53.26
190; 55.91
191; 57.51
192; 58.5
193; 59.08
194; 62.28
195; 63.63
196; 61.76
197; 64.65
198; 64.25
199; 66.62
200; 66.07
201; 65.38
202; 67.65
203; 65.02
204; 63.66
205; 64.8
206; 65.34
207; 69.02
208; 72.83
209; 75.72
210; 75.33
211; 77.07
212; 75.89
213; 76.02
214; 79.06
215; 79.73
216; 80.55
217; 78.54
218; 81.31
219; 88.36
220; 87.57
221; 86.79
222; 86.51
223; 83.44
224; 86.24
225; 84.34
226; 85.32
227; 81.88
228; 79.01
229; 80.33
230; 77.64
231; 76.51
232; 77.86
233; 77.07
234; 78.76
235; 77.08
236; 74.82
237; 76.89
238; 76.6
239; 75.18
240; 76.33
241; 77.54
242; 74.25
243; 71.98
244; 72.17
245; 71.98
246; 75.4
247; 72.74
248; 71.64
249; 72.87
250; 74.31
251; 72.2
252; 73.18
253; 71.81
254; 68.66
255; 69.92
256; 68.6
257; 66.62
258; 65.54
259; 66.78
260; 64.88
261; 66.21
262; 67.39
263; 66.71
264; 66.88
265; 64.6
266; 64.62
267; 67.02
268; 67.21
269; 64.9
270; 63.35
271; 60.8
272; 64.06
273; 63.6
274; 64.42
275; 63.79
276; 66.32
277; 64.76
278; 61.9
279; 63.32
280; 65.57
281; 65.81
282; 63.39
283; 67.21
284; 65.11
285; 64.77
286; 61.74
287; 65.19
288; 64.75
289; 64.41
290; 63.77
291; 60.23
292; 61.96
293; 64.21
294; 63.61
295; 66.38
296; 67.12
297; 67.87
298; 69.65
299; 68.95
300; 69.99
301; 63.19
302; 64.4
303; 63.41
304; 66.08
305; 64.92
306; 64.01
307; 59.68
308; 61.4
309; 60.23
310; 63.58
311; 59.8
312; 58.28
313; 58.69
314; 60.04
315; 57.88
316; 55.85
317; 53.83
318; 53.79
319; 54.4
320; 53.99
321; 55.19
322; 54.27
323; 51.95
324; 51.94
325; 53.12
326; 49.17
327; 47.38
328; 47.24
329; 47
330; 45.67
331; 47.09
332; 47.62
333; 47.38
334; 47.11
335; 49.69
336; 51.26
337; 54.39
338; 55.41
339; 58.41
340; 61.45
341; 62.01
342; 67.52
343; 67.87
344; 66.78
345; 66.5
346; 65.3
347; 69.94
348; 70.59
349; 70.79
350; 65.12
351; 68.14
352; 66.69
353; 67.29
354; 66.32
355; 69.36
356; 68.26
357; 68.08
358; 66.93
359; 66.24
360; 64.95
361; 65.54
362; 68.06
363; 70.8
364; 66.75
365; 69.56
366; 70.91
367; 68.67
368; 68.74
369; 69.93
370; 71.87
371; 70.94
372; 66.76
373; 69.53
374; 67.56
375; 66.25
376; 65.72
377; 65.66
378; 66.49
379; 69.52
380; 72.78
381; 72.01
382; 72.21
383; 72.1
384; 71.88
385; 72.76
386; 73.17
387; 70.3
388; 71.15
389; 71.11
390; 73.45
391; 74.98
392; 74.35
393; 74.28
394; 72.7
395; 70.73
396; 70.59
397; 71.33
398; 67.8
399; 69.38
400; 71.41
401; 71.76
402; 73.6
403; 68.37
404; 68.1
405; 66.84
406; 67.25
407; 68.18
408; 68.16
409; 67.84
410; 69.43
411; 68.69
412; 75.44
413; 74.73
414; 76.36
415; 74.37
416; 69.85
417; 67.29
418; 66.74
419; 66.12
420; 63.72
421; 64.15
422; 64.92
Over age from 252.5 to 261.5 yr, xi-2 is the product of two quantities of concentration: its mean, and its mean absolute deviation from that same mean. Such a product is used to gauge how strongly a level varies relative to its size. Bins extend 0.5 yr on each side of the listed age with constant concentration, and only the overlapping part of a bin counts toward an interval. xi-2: 125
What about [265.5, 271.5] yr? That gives 112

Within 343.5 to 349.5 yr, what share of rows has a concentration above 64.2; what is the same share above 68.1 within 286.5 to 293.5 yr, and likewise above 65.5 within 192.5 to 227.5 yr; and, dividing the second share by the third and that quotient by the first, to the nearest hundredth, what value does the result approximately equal 0.00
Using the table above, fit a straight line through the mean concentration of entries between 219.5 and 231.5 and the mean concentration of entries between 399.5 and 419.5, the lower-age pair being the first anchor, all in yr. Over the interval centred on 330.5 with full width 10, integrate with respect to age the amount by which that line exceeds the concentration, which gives 280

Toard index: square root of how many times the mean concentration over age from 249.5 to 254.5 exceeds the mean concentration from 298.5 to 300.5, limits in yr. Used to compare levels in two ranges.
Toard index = 1.02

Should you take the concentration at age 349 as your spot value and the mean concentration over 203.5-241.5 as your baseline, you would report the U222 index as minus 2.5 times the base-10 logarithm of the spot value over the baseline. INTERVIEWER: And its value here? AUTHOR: 0.11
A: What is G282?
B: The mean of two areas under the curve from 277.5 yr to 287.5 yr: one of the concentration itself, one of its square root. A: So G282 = 362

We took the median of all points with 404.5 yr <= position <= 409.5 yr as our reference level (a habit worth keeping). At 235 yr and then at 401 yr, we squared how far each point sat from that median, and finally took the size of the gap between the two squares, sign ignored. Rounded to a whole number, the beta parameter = 70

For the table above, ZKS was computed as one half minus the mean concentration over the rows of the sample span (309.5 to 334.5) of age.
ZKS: -52.4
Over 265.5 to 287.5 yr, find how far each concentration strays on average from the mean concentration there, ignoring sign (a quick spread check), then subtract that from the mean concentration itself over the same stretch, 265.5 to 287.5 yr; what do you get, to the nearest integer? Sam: 63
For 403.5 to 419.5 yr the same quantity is 67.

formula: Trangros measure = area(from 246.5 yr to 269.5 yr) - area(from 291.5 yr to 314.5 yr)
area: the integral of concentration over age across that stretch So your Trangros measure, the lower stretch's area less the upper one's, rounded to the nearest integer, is 108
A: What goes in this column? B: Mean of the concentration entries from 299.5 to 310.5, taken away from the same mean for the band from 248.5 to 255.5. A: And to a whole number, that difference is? 8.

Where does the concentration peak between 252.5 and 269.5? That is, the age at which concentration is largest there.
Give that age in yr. 253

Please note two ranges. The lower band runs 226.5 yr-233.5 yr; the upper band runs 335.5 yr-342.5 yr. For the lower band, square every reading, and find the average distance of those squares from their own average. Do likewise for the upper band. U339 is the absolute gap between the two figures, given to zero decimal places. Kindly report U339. 268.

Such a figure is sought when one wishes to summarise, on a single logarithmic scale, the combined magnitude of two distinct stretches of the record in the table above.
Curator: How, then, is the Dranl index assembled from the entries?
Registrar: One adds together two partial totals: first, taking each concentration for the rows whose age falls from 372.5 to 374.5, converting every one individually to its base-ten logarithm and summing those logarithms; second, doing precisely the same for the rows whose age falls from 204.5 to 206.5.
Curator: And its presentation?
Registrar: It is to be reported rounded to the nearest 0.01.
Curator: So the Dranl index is 7.30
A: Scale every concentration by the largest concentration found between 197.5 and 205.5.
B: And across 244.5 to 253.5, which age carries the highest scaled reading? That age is 246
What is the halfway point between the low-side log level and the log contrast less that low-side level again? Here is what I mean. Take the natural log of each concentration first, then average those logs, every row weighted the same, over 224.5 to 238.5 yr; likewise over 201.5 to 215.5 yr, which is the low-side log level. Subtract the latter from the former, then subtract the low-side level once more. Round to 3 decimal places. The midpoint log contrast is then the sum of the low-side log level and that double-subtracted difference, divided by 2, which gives 0.047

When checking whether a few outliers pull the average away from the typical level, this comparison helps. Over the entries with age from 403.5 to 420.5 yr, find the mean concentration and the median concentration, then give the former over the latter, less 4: -2.98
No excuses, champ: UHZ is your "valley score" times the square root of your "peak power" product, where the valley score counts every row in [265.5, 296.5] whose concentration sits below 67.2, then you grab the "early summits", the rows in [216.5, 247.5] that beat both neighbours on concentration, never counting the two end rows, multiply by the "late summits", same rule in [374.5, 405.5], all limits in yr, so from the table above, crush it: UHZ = 243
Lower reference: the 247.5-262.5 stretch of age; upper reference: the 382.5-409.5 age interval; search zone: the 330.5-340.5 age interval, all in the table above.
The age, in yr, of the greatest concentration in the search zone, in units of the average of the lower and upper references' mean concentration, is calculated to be 340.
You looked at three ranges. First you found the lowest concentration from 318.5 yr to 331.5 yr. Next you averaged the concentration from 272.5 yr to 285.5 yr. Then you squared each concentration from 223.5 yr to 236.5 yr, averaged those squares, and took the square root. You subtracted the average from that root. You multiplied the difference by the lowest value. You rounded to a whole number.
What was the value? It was 695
